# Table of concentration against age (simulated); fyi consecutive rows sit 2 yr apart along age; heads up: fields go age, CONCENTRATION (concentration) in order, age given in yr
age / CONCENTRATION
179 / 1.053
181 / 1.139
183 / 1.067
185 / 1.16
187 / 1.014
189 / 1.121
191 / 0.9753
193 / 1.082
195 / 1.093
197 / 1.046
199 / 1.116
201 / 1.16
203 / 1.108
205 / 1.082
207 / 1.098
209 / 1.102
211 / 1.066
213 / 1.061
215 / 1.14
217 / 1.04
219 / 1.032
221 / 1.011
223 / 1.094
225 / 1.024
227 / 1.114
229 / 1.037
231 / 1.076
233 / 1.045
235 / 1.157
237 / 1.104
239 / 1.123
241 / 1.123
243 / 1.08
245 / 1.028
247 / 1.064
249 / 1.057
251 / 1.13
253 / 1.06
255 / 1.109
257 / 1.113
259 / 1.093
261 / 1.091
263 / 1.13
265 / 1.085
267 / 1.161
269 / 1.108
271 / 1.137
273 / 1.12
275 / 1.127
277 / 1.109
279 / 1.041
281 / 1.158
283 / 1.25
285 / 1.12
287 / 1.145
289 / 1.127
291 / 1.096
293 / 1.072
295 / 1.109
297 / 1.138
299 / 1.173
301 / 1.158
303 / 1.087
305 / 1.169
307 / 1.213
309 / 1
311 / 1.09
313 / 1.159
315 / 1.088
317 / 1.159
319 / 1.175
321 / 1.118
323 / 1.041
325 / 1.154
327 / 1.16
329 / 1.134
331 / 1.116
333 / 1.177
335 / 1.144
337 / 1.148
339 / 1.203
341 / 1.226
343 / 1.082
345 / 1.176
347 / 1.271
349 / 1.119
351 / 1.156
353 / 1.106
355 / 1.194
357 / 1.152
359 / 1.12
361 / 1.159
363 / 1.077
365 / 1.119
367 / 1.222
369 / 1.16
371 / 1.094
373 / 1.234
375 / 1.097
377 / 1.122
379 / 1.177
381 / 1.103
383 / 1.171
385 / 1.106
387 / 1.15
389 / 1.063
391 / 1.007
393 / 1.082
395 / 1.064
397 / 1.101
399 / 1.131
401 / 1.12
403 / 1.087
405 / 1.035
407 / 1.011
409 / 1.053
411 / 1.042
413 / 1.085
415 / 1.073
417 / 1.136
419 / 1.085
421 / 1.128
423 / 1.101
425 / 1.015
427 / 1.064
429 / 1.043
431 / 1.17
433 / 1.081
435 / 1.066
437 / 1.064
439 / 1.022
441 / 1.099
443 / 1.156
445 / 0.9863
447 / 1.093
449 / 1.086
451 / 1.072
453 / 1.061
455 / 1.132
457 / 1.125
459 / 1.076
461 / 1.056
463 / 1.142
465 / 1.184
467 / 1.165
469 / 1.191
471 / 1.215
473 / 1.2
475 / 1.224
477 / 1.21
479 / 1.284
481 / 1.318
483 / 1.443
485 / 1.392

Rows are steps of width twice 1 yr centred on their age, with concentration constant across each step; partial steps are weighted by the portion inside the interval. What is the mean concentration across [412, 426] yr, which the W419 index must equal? 1.09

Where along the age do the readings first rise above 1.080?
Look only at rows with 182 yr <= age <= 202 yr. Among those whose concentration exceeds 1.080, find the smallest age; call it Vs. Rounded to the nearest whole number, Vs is 185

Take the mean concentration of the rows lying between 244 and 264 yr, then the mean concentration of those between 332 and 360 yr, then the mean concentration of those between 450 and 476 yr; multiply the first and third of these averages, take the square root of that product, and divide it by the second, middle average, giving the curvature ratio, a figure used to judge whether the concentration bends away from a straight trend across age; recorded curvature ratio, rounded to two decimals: 0.96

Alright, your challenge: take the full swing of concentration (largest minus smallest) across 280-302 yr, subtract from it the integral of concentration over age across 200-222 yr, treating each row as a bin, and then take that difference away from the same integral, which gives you 47.4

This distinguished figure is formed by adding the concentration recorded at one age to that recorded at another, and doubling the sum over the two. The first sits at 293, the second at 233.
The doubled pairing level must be 4.23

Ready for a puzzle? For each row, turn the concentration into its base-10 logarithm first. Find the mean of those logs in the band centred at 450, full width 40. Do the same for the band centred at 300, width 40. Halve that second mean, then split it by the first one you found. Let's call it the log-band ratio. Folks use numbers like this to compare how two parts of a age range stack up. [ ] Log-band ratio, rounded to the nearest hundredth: 0.65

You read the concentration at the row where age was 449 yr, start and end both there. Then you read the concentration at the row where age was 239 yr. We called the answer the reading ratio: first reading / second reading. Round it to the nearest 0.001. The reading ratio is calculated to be 0.967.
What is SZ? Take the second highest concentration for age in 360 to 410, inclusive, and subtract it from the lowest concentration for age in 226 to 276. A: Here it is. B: -0.19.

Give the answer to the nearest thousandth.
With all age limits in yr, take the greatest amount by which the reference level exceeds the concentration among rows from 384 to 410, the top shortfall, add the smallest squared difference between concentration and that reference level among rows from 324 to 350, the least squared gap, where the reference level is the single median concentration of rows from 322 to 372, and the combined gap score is 0.145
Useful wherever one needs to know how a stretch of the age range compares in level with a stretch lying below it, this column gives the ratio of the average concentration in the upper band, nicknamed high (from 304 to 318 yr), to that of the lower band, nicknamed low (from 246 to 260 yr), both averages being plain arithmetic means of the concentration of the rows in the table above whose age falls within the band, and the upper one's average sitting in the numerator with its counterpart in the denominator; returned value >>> 1.03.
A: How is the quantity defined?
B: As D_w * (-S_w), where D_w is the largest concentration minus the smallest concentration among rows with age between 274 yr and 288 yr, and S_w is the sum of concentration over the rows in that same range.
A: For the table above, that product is -1.66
